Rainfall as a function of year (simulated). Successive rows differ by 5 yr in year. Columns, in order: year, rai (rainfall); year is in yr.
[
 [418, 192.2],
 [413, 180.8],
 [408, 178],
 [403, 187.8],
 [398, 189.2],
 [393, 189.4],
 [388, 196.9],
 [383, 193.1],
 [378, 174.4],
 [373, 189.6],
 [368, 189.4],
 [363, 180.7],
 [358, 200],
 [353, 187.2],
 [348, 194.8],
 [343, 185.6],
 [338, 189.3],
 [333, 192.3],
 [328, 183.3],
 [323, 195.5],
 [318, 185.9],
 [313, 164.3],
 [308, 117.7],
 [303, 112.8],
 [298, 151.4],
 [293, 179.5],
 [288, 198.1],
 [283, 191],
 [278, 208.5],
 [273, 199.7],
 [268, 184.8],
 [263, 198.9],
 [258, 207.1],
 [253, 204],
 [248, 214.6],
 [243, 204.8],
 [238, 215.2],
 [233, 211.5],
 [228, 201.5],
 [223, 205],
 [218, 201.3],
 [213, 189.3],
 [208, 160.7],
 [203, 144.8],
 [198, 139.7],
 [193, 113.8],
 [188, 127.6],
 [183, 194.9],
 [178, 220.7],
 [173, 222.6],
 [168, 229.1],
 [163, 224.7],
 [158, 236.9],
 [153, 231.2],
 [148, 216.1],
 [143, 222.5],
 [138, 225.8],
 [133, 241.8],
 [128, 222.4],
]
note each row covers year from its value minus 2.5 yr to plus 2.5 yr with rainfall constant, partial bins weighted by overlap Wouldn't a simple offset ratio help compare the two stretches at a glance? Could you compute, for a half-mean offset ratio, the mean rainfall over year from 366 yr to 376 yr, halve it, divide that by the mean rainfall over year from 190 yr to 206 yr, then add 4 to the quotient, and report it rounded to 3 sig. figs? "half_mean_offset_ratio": 4.71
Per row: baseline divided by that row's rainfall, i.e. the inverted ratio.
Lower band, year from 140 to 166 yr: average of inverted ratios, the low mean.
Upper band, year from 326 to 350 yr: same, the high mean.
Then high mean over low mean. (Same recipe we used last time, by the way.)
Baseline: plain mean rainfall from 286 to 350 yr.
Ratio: 1.20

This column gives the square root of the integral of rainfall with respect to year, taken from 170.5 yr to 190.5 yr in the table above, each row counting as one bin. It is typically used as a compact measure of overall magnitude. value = 62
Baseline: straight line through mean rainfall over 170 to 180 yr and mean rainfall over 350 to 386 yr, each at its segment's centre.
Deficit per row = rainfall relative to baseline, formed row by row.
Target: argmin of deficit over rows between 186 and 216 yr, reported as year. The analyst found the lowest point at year 193 yr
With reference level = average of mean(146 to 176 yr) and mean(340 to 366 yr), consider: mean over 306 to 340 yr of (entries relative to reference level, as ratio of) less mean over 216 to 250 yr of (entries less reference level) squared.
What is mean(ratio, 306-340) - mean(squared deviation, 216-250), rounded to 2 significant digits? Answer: -30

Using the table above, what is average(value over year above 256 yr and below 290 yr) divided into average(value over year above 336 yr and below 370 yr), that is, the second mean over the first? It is 0.96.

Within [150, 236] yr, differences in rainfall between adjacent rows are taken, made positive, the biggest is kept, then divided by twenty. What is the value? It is 3.4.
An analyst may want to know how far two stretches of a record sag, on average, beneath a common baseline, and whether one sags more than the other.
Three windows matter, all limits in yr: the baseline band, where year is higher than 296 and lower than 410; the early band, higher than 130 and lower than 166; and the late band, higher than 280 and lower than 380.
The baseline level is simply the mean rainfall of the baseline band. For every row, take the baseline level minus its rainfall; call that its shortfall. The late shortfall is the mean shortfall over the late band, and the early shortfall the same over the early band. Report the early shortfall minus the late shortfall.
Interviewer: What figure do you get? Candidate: -50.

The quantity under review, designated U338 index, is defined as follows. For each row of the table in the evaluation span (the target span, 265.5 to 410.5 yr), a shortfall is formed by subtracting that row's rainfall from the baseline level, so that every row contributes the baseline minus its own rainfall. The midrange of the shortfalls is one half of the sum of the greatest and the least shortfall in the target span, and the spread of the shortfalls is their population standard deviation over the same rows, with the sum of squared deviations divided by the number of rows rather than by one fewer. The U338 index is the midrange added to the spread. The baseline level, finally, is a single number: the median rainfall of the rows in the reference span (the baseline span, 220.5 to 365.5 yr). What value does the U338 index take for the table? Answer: 55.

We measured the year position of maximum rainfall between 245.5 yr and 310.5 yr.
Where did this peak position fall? 248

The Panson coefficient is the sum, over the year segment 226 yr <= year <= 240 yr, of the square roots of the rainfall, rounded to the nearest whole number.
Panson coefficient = 43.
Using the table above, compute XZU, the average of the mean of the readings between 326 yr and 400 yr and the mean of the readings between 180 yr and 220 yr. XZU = 174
